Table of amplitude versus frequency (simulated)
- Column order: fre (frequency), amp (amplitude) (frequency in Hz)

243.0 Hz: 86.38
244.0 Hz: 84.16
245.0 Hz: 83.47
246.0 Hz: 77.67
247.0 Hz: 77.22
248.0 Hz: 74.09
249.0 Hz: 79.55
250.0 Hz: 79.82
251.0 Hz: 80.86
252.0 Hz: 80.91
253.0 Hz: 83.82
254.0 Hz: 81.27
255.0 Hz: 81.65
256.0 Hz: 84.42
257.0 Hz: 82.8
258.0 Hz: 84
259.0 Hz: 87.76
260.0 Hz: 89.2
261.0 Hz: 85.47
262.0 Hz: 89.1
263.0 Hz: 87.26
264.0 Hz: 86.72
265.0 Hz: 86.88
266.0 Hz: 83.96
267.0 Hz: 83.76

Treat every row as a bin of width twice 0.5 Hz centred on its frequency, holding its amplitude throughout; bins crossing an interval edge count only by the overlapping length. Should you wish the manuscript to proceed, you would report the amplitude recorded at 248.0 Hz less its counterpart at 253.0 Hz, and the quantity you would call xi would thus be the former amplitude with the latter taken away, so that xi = -10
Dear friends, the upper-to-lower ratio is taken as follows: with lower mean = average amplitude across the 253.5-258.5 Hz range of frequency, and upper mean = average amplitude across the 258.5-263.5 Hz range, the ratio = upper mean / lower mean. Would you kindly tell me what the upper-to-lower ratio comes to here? 1.06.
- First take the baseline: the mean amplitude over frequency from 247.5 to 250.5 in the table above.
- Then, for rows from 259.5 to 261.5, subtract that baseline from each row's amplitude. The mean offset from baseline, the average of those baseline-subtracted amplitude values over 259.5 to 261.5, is 10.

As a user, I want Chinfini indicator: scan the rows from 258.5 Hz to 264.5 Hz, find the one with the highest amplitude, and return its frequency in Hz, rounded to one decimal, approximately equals 260.0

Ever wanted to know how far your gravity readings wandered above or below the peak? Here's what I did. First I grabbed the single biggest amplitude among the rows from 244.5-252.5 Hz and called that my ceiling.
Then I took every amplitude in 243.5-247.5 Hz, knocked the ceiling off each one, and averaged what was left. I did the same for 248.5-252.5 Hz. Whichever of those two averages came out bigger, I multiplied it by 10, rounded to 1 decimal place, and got -28.4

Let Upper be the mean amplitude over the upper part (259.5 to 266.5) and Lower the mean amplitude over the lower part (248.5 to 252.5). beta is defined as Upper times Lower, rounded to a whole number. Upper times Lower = 6980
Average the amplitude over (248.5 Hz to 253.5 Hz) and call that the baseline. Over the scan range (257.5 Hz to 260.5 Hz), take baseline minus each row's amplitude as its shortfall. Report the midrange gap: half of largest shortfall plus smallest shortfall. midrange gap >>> -5.6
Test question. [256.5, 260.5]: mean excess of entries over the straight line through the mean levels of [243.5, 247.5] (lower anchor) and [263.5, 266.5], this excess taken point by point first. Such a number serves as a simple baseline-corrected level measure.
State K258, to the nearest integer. 2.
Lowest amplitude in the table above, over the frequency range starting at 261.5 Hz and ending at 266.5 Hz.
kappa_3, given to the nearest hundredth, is 83.96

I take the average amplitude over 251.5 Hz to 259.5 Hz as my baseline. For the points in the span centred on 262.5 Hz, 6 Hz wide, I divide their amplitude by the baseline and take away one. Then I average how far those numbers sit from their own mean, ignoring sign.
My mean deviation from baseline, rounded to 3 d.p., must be 0.014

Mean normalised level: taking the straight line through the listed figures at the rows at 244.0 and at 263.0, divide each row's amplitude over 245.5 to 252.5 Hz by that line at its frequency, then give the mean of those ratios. 0.92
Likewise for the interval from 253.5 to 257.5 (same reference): 0.96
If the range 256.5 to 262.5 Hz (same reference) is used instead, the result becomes 1.00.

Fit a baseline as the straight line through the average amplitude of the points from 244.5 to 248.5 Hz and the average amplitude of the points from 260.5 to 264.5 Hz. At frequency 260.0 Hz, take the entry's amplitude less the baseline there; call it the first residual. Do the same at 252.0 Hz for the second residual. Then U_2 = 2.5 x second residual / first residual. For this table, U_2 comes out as -0.22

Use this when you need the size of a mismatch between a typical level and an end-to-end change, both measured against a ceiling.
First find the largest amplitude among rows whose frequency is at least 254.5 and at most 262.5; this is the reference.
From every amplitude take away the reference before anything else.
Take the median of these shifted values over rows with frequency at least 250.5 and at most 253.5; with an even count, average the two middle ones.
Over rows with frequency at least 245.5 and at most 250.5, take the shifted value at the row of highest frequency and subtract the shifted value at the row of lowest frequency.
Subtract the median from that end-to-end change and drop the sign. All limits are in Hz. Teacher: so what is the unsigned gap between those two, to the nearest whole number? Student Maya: 10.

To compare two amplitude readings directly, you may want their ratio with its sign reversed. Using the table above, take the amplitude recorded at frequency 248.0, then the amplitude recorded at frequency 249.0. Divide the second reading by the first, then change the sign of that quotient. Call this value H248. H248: -1.07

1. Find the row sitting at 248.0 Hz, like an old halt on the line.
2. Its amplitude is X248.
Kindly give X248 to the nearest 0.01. 74.09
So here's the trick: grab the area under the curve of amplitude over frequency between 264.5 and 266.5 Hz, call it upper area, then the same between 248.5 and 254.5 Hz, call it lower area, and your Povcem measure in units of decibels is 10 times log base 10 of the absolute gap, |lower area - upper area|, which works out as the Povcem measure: 25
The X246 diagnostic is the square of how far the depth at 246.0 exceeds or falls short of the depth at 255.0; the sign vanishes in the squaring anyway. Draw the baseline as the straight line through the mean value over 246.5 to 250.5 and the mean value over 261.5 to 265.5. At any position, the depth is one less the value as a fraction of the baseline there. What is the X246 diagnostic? 0.001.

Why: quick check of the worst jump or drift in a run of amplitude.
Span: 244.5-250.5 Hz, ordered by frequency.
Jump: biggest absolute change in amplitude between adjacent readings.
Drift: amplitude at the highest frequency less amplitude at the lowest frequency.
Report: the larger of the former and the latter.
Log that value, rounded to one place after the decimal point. 5.8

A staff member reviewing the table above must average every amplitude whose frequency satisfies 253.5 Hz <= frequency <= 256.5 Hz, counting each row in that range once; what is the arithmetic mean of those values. 82.4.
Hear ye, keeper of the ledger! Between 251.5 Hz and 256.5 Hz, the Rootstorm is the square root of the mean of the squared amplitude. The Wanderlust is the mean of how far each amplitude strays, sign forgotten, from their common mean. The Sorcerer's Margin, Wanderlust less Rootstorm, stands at -81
